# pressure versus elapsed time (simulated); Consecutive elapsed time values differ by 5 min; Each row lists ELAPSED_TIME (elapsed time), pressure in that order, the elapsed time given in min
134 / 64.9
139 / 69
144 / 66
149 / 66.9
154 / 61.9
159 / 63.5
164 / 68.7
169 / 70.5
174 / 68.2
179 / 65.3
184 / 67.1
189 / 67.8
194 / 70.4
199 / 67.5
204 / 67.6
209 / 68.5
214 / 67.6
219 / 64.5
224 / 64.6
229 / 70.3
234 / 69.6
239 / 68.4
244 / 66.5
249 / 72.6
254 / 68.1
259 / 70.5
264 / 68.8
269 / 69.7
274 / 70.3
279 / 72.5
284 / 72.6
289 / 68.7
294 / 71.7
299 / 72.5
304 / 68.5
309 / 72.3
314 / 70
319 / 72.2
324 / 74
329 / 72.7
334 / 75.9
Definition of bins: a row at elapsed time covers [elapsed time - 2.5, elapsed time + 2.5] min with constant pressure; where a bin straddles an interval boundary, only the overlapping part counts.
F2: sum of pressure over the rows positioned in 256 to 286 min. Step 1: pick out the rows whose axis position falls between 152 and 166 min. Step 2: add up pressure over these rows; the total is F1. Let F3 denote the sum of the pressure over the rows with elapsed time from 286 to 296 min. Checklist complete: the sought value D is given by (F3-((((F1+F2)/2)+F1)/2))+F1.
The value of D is 83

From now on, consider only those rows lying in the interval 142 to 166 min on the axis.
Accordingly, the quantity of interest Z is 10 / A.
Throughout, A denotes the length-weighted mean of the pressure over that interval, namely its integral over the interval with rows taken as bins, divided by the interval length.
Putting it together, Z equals 0.153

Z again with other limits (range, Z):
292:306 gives 0.141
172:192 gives 0.149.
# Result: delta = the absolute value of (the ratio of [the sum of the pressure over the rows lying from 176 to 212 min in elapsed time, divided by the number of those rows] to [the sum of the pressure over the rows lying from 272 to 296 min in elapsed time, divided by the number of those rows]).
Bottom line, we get 0.952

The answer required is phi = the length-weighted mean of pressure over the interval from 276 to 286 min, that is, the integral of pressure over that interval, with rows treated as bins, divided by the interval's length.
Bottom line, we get 72.4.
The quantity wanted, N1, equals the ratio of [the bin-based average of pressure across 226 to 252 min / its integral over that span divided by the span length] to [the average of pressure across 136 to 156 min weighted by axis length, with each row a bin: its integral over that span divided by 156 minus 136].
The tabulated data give 1.05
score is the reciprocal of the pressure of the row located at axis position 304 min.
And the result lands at 0.0146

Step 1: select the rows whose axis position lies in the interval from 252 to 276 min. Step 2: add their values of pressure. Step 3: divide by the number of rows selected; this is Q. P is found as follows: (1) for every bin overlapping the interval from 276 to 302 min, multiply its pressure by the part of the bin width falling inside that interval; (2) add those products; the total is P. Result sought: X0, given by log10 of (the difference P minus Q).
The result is 3.25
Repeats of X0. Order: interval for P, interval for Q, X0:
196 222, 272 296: 3.22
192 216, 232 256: 3.20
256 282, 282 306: 3.25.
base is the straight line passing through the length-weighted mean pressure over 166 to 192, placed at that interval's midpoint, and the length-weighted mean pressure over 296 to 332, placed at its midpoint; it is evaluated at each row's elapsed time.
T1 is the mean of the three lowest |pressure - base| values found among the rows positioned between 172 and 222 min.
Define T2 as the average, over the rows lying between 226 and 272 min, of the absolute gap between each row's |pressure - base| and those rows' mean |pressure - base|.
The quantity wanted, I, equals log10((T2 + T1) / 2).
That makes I -0.23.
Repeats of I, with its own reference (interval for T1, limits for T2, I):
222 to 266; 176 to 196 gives -0.18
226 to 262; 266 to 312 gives -0.21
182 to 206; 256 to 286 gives -0.18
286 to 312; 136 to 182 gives 0.02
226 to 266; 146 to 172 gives 0.01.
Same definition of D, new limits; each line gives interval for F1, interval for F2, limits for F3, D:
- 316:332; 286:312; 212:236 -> 303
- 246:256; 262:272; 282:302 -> 286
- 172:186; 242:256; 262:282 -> 280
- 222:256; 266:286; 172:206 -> 523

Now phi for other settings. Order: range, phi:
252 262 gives 69.3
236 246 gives 67.6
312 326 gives 72.1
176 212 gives 67.7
